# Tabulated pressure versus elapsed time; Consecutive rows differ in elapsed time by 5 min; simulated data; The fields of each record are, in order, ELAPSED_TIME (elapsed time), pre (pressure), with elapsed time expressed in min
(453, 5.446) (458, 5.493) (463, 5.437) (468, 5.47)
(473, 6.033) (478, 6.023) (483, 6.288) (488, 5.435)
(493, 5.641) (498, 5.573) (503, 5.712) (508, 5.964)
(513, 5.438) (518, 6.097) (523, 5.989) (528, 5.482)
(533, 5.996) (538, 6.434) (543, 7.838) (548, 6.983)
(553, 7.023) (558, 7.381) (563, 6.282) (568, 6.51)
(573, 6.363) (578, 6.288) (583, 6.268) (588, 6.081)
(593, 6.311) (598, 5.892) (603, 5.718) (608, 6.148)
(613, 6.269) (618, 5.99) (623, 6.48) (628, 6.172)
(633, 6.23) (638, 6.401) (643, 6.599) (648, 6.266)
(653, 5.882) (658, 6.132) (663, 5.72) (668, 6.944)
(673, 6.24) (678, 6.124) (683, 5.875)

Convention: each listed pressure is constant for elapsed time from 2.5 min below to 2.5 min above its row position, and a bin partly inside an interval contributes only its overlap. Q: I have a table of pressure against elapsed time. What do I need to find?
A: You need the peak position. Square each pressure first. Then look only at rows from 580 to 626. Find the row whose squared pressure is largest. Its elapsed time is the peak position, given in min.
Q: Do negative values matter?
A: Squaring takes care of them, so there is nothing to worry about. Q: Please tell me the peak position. 623 min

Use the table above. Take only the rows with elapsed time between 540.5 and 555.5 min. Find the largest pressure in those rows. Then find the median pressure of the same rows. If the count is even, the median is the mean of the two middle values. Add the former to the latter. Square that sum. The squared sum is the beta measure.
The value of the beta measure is 221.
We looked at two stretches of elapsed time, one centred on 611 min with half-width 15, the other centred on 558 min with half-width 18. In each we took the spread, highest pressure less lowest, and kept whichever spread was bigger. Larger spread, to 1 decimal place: 1.6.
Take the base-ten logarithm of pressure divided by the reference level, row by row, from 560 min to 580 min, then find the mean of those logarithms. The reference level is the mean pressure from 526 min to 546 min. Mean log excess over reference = -0.01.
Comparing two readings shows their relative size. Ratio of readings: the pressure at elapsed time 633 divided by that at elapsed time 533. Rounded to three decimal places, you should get 1.039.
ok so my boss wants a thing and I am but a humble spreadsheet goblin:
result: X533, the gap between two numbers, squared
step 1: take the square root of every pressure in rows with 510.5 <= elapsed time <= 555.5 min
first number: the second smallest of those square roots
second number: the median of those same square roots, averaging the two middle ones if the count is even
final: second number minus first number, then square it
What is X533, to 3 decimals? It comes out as 0.016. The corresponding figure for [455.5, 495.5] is 0.001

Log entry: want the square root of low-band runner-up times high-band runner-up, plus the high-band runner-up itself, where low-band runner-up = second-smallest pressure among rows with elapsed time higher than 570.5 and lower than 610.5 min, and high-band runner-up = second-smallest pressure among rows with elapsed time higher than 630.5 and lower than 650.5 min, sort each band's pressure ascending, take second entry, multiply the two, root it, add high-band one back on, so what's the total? 12.3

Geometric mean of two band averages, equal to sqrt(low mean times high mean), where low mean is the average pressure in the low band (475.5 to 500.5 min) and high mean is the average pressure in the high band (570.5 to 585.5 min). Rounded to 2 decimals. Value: 6.04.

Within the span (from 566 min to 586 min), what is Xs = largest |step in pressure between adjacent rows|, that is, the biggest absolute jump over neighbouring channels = 0.15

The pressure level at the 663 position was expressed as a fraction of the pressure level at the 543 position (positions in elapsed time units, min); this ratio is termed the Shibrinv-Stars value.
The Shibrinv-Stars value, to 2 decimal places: 0.73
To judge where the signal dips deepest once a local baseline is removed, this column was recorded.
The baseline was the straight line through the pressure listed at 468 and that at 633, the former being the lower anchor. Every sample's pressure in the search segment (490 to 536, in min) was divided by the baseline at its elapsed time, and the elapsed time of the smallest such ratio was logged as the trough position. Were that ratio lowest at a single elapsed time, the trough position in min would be 528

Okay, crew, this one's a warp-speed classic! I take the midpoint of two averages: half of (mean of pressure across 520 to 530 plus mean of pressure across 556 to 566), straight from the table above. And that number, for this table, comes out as 6.28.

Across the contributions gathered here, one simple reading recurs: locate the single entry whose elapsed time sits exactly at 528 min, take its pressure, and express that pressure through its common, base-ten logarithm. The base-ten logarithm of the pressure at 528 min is 0.739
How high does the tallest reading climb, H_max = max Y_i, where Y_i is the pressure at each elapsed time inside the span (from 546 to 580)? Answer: 7.381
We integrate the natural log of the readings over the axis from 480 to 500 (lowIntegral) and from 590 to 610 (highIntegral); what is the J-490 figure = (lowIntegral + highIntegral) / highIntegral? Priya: 1.97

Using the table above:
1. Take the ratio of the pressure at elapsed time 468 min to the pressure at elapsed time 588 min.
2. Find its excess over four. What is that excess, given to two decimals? -3.10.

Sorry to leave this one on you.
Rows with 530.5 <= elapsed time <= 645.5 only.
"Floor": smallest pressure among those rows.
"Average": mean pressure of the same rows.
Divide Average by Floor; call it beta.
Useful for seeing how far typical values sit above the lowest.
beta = 1.12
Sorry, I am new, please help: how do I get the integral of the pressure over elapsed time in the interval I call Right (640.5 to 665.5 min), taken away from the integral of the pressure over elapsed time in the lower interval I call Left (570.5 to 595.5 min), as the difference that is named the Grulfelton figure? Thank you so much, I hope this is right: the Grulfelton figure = 4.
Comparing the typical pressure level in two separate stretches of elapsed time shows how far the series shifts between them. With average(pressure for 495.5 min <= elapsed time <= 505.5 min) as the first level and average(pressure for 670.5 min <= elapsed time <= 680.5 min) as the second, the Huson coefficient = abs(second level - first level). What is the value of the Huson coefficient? 0.54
